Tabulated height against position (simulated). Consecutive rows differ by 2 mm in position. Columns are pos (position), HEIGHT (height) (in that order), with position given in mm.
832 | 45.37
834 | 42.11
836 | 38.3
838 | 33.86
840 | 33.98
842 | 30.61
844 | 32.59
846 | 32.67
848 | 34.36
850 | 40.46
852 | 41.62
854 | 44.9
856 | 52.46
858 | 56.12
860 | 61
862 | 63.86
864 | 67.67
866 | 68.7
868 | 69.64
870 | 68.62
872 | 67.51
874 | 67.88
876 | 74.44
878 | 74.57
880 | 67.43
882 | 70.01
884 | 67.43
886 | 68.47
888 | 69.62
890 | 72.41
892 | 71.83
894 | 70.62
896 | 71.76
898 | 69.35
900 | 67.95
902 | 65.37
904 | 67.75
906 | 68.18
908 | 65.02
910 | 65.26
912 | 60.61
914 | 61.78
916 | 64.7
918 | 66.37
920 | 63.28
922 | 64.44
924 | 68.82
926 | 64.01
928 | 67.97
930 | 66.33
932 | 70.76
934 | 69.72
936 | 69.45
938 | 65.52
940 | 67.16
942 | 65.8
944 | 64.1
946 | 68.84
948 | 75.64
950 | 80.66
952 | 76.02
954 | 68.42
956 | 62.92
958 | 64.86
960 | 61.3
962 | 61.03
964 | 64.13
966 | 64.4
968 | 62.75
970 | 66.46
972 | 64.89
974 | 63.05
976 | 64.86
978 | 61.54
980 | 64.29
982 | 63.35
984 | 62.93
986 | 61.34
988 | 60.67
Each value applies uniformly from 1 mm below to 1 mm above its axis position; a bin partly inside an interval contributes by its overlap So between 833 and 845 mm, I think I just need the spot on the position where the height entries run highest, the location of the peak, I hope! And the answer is 834 mm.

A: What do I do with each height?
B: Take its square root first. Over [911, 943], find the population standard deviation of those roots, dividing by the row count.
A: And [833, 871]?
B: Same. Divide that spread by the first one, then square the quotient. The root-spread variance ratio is 35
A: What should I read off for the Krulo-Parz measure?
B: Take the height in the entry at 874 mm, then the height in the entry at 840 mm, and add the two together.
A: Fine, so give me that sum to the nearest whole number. 102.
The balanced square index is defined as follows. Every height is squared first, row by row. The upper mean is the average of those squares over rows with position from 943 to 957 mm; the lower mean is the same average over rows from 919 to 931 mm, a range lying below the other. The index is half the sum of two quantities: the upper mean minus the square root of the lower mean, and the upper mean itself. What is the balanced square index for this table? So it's 5038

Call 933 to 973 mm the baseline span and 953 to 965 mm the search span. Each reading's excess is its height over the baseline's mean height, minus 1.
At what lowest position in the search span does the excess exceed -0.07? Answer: 954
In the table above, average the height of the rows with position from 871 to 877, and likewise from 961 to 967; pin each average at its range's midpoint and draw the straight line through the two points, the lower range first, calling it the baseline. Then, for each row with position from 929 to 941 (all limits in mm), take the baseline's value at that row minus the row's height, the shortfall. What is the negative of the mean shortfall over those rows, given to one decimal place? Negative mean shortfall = 2.8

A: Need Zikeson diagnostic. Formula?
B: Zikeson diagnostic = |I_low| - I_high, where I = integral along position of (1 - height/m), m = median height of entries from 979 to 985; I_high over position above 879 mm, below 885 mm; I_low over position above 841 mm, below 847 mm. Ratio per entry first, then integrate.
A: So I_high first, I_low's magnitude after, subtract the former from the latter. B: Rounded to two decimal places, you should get 3.44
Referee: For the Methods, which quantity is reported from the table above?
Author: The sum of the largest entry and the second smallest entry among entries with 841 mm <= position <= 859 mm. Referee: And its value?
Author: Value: 89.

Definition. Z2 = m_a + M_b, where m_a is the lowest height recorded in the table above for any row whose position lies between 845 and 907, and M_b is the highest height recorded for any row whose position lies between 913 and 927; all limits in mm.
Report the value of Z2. 101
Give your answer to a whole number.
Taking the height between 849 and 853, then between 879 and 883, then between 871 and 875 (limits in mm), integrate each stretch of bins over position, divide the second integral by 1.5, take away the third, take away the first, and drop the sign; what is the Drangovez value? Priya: 252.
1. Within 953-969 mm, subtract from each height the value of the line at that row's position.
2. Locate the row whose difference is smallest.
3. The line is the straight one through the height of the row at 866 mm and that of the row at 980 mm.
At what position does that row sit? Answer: 962 mm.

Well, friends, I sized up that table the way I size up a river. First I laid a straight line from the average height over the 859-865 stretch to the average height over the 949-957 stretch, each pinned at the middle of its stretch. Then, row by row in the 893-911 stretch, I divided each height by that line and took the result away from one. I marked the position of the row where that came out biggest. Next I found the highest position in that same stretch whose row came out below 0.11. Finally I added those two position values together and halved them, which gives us 909 mm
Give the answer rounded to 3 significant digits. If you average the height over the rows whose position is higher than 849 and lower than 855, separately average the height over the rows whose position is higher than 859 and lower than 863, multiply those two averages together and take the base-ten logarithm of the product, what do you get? 3.42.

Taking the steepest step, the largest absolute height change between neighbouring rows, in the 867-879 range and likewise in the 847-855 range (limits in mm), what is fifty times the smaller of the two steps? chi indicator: 305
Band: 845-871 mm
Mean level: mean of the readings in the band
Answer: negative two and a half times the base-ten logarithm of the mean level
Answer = -4.33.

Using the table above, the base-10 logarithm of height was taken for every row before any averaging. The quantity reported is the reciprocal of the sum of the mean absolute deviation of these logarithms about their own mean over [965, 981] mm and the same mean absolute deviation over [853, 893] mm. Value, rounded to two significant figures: 22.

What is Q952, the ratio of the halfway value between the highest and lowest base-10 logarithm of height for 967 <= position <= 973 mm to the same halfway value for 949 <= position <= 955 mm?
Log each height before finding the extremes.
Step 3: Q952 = 0.97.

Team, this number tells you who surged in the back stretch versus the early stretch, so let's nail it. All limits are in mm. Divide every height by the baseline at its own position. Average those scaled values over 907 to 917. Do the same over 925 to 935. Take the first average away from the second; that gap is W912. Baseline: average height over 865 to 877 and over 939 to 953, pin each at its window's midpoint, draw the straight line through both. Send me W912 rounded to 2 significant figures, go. 0.055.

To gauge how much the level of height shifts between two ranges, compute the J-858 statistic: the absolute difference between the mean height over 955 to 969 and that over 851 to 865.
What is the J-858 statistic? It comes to 7.7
